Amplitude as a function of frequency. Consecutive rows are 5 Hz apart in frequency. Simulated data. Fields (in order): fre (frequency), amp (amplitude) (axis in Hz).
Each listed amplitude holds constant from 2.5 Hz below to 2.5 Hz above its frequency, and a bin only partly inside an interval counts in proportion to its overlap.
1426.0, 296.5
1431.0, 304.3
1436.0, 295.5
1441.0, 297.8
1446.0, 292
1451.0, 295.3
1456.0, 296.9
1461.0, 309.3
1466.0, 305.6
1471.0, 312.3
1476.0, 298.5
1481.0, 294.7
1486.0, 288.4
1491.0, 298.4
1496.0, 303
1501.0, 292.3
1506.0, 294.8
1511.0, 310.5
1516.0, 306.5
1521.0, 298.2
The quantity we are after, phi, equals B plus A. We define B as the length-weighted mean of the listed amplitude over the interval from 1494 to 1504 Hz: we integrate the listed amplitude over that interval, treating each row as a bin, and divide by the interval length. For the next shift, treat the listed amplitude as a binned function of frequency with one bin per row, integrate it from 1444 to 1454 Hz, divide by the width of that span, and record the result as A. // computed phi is 591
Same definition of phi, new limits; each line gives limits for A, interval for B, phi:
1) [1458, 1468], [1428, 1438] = 607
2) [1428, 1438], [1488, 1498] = 600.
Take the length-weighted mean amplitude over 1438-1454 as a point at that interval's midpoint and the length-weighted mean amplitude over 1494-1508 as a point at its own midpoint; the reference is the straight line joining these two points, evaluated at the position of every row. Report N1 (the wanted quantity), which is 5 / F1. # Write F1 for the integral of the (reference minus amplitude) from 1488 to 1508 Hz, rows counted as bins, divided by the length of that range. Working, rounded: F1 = -0.5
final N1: -10.0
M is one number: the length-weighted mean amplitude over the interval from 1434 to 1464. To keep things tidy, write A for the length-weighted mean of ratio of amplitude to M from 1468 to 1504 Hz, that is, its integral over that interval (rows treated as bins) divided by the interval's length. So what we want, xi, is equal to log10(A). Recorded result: 0.000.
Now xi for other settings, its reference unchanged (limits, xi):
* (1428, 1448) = -0.001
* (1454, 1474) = 0.012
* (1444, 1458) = -0.005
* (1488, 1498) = 0.003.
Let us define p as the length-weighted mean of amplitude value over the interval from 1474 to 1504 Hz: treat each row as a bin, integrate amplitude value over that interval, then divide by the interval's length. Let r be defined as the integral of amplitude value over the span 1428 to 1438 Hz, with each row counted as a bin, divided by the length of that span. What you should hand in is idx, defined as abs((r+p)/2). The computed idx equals 298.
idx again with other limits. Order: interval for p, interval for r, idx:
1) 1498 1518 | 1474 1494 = 298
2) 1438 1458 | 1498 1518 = 298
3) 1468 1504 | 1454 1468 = 301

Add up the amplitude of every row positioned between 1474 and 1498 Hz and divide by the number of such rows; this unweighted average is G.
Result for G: 297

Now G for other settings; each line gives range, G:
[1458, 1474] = 309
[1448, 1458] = 296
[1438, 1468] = 299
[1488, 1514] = 300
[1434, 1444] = 297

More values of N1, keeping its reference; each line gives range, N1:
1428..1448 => -1.9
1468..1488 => -1.7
